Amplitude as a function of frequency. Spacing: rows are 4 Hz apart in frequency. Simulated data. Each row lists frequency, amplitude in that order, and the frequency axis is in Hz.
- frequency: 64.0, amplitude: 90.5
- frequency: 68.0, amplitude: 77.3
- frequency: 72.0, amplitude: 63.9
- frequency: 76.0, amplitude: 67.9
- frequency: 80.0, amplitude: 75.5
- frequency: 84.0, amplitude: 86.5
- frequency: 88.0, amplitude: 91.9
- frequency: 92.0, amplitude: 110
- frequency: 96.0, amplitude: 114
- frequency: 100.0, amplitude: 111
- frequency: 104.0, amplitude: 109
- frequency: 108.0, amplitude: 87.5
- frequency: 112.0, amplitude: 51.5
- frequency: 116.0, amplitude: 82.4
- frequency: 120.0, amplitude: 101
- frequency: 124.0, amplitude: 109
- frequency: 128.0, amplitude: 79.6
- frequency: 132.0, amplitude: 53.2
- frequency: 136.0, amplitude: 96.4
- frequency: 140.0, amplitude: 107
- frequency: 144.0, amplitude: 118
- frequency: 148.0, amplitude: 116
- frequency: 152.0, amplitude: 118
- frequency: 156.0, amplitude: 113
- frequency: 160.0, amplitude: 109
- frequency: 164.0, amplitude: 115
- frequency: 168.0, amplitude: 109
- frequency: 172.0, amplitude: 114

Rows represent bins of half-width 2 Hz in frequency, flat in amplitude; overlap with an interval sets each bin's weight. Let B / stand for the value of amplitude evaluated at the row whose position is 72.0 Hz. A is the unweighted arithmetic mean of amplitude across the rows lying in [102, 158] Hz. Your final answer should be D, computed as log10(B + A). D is 2.20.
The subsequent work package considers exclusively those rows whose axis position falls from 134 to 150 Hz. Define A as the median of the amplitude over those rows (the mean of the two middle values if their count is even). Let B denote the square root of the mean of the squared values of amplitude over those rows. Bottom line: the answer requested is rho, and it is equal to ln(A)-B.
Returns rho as -105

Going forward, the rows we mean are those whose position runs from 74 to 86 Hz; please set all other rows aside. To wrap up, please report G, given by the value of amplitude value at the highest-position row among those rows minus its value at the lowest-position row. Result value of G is 19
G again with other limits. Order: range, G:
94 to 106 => -5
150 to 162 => -9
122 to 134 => -56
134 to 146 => 22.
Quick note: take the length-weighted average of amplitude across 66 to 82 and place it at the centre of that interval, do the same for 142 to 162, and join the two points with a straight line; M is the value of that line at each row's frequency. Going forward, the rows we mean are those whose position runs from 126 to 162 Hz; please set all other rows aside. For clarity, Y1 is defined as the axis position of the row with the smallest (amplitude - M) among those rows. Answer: 132.0 Hz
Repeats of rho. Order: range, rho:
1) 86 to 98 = -101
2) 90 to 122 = -93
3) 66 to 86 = -70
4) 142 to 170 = -109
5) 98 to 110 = -98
